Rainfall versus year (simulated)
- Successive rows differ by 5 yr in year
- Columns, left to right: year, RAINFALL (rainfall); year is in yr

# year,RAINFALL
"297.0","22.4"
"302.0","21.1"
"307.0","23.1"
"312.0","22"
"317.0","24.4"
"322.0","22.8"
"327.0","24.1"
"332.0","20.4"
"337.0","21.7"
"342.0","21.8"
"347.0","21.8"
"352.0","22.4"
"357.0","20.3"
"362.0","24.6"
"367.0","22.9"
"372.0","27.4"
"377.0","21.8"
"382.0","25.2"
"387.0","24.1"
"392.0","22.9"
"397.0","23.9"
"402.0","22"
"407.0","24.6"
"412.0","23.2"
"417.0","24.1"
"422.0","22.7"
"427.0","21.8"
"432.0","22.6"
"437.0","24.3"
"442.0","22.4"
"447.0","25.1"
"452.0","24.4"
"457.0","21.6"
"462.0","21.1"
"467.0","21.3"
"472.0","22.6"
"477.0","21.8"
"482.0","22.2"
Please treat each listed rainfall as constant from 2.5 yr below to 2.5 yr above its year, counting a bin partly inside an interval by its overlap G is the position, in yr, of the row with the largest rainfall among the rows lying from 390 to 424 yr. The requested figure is 407.0 yr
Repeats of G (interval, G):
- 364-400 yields 372.0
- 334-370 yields 362.0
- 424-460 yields 447.0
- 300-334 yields 317.0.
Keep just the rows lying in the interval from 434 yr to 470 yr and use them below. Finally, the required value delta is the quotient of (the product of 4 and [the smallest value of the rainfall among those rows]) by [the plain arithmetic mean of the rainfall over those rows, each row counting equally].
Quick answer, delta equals 3.69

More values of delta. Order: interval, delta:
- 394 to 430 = 3.76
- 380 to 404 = 3.73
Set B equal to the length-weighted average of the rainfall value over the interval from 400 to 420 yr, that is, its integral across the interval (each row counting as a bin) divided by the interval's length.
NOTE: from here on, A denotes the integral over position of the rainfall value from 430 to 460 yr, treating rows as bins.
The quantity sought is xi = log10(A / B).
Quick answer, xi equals 1.47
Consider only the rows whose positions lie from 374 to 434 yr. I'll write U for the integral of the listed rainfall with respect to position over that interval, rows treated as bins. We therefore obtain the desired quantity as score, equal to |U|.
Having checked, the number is 1397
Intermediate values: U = 1397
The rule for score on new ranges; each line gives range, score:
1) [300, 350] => 1117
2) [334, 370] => 801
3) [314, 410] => 2218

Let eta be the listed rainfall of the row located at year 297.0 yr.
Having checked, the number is 22.4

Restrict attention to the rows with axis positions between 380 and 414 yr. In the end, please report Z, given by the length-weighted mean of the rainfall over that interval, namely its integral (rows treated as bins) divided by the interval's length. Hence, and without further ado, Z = 23.7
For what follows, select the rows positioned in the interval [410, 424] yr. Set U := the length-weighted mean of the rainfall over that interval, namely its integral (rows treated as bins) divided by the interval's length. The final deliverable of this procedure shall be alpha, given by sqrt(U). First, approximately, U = 23.4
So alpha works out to 4.83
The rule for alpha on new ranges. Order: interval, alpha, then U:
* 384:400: 4.86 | 23.6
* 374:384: 4.86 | 23.6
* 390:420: 4.84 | 23.4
